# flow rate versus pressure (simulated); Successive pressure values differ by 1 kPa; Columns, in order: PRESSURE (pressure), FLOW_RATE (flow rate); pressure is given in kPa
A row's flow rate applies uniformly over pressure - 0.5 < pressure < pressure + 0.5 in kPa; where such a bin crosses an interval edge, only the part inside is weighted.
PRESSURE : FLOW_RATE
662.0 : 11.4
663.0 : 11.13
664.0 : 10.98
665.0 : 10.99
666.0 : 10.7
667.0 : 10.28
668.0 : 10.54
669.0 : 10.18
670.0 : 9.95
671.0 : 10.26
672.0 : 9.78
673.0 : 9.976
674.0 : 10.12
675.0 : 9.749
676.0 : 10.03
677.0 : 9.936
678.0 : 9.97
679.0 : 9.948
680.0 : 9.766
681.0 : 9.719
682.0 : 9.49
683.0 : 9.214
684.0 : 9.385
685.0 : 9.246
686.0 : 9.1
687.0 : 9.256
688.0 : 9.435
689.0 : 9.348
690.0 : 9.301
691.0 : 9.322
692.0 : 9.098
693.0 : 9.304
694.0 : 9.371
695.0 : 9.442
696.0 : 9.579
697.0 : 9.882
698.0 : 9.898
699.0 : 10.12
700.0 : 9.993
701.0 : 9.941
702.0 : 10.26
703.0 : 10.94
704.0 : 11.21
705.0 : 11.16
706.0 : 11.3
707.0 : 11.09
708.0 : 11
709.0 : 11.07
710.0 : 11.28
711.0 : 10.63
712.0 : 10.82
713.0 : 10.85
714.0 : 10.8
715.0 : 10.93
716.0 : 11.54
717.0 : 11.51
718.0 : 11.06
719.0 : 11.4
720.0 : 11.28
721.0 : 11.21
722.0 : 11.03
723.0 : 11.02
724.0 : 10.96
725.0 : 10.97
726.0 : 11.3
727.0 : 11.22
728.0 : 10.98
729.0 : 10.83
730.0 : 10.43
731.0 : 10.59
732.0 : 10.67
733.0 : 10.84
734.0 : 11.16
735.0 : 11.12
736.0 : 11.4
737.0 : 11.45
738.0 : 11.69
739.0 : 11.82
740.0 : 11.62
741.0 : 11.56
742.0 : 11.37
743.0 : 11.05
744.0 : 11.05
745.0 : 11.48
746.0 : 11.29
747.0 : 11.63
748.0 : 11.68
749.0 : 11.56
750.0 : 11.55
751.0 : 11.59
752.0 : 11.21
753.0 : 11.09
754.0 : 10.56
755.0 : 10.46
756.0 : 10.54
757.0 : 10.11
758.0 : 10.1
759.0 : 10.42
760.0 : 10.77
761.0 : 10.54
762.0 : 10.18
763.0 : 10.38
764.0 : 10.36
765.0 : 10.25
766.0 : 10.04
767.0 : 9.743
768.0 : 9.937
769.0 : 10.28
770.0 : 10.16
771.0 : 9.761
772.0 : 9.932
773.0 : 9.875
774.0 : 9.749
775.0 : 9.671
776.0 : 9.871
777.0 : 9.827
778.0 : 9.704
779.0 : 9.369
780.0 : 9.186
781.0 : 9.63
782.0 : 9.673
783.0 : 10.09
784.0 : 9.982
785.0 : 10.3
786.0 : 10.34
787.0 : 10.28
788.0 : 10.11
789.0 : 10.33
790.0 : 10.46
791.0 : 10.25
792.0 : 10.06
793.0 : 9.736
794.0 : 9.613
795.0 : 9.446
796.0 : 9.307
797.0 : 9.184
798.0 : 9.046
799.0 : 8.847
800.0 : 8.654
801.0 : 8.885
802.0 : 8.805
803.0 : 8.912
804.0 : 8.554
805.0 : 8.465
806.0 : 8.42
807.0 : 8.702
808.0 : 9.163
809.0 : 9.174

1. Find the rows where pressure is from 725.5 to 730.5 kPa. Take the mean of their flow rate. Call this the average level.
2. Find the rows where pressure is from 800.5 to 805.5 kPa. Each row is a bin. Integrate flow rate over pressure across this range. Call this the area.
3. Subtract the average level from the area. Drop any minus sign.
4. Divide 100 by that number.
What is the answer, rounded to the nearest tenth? 3.1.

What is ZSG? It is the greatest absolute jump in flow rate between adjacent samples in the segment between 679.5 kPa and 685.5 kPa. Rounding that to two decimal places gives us 0.28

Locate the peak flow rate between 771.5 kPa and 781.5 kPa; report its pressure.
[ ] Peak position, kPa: 772.0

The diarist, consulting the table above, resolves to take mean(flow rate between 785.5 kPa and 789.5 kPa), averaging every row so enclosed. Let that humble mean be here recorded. 10.3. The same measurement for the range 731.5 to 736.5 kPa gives 11.0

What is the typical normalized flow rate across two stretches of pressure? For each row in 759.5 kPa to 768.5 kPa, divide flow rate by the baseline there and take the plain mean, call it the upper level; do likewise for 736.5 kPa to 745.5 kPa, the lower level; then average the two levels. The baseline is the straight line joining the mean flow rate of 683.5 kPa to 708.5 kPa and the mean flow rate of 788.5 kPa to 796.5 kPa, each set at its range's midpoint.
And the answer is 1.09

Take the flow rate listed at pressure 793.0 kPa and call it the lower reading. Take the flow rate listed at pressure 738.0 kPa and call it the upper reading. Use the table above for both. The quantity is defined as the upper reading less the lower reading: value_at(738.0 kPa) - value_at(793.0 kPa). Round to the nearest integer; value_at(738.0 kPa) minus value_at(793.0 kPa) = 2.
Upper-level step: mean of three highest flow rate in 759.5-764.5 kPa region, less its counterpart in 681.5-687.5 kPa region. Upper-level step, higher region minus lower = 1.2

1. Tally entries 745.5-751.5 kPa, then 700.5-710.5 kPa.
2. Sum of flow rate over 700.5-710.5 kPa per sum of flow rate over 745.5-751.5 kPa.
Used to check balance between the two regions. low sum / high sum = 1.6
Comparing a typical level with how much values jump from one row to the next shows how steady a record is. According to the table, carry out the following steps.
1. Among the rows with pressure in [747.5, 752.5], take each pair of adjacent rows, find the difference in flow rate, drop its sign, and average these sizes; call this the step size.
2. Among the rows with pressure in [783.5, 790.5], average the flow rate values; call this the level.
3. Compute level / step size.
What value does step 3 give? 75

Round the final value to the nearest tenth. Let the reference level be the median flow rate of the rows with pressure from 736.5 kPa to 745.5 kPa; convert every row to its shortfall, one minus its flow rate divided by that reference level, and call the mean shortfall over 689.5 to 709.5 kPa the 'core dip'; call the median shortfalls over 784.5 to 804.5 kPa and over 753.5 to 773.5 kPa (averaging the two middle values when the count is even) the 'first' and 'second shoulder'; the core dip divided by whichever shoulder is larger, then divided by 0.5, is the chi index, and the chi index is 1.3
